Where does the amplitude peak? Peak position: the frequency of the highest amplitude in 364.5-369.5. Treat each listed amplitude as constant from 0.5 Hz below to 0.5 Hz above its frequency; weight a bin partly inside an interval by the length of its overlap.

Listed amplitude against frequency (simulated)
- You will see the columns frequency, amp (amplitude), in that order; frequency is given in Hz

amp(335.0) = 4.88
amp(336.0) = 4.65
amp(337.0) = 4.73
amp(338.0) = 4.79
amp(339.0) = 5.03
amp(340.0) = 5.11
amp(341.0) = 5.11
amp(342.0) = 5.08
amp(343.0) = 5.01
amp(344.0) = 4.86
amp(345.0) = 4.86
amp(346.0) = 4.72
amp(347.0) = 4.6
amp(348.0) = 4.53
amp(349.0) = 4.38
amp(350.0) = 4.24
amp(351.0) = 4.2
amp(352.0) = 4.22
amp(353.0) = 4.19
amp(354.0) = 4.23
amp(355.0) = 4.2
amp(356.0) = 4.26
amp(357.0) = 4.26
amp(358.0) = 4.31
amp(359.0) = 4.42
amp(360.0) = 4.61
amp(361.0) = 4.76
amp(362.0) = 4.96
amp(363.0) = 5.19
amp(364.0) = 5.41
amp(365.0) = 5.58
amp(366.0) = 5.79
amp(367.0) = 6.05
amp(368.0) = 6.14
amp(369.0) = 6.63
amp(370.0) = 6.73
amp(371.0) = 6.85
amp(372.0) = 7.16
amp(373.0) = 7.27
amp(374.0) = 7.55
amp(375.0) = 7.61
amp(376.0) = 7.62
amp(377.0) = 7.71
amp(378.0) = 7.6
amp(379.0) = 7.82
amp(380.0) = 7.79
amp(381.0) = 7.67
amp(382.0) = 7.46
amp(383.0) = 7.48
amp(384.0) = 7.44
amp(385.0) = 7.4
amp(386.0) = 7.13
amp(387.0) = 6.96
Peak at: 369.0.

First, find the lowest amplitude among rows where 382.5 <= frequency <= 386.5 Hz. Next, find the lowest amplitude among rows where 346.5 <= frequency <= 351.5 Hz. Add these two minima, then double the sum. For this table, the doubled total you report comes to 22.7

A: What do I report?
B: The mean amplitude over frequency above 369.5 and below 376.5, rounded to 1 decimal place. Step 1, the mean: 7.3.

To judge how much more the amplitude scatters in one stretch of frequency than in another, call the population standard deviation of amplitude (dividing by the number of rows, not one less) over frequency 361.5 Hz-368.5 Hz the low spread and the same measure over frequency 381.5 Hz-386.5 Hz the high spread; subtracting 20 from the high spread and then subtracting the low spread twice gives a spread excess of -20.68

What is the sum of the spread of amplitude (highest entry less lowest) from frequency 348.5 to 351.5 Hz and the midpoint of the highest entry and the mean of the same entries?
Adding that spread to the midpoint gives 4.5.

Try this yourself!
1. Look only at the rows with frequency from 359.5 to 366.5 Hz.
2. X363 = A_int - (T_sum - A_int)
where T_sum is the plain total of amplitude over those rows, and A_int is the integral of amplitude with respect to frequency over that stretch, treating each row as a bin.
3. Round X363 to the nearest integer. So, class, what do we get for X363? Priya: 36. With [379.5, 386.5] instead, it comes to 52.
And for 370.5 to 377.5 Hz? 52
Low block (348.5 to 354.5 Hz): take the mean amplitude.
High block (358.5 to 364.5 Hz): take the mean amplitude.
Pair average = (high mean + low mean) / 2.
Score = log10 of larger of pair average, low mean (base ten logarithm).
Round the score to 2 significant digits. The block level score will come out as 0.66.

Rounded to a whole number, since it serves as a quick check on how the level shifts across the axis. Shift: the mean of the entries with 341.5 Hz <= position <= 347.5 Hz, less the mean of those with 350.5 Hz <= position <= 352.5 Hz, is 1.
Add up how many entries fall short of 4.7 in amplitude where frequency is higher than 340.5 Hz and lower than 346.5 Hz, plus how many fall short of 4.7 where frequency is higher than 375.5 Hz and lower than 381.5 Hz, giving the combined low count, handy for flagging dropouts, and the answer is 0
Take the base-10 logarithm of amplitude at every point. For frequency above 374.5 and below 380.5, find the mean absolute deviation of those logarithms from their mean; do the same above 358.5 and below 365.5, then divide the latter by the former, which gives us 6.5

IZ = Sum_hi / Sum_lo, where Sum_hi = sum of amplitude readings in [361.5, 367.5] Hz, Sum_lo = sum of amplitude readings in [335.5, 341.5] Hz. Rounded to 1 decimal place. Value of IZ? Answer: 1.1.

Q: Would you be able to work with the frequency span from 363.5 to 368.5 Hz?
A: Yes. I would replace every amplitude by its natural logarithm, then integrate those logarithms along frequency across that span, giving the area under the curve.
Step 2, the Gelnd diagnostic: 8.8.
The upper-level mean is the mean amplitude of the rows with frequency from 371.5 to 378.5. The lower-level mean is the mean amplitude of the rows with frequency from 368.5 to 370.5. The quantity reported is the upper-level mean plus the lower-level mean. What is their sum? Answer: 14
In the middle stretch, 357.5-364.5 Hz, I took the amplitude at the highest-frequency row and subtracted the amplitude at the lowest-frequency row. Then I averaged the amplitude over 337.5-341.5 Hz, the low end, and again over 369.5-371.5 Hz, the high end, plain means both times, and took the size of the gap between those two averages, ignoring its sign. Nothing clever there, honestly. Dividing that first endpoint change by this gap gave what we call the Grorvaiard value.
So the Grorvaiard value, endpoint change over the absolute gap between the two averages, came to 0.62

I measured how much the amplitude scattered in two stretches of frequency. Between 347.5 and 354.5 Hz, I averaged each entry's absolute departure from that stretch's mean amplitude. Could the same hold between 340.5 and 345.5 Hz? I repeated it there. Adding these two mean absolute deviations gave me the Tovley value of 0.20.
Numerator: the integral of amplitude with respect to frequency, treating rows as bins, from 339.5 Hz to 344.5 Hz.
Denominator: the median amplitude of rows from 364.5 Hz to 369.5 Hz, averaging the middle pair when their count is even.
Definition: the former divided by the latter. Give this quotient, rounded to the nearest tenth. 4.2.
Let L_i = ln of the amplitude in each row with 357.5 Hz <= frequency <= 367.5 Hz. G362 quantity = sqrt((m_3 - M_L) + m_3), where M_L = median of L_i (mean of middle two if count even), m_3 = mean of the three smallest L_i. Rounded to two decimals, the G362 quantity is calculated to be 1.17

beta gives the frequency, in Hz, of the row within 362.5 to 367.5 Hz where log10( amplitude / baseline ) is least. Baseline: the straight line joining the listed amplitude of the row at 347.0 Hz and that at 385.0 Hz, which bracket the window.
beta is 363.0 Hz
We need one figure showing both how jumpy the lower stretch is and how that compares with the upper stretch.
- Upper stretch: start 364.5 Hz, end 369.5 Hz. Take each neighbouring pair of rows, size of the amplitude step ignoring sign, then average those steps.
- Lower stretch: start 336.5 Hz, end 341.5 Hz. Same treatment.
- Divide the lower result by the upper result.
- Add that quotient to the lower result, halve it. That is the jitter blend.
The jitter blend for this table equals 0.23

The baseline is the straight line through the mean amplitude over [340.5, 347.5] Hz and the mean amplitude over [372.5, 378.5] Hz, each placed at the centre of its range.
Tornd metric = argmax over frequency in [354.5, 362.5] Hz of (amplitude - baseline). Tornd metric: 362.0 Hz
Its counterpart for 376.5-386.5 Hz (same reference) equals 377.0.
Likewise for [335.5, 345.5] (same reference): 339.0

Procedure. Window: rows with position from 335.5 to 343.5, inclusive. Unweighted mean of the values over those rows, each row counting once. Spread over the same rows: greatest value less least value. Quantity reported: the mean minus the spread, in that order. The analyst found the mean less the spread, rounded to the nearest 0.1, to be 4.5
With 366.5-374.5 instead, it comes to 5.3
